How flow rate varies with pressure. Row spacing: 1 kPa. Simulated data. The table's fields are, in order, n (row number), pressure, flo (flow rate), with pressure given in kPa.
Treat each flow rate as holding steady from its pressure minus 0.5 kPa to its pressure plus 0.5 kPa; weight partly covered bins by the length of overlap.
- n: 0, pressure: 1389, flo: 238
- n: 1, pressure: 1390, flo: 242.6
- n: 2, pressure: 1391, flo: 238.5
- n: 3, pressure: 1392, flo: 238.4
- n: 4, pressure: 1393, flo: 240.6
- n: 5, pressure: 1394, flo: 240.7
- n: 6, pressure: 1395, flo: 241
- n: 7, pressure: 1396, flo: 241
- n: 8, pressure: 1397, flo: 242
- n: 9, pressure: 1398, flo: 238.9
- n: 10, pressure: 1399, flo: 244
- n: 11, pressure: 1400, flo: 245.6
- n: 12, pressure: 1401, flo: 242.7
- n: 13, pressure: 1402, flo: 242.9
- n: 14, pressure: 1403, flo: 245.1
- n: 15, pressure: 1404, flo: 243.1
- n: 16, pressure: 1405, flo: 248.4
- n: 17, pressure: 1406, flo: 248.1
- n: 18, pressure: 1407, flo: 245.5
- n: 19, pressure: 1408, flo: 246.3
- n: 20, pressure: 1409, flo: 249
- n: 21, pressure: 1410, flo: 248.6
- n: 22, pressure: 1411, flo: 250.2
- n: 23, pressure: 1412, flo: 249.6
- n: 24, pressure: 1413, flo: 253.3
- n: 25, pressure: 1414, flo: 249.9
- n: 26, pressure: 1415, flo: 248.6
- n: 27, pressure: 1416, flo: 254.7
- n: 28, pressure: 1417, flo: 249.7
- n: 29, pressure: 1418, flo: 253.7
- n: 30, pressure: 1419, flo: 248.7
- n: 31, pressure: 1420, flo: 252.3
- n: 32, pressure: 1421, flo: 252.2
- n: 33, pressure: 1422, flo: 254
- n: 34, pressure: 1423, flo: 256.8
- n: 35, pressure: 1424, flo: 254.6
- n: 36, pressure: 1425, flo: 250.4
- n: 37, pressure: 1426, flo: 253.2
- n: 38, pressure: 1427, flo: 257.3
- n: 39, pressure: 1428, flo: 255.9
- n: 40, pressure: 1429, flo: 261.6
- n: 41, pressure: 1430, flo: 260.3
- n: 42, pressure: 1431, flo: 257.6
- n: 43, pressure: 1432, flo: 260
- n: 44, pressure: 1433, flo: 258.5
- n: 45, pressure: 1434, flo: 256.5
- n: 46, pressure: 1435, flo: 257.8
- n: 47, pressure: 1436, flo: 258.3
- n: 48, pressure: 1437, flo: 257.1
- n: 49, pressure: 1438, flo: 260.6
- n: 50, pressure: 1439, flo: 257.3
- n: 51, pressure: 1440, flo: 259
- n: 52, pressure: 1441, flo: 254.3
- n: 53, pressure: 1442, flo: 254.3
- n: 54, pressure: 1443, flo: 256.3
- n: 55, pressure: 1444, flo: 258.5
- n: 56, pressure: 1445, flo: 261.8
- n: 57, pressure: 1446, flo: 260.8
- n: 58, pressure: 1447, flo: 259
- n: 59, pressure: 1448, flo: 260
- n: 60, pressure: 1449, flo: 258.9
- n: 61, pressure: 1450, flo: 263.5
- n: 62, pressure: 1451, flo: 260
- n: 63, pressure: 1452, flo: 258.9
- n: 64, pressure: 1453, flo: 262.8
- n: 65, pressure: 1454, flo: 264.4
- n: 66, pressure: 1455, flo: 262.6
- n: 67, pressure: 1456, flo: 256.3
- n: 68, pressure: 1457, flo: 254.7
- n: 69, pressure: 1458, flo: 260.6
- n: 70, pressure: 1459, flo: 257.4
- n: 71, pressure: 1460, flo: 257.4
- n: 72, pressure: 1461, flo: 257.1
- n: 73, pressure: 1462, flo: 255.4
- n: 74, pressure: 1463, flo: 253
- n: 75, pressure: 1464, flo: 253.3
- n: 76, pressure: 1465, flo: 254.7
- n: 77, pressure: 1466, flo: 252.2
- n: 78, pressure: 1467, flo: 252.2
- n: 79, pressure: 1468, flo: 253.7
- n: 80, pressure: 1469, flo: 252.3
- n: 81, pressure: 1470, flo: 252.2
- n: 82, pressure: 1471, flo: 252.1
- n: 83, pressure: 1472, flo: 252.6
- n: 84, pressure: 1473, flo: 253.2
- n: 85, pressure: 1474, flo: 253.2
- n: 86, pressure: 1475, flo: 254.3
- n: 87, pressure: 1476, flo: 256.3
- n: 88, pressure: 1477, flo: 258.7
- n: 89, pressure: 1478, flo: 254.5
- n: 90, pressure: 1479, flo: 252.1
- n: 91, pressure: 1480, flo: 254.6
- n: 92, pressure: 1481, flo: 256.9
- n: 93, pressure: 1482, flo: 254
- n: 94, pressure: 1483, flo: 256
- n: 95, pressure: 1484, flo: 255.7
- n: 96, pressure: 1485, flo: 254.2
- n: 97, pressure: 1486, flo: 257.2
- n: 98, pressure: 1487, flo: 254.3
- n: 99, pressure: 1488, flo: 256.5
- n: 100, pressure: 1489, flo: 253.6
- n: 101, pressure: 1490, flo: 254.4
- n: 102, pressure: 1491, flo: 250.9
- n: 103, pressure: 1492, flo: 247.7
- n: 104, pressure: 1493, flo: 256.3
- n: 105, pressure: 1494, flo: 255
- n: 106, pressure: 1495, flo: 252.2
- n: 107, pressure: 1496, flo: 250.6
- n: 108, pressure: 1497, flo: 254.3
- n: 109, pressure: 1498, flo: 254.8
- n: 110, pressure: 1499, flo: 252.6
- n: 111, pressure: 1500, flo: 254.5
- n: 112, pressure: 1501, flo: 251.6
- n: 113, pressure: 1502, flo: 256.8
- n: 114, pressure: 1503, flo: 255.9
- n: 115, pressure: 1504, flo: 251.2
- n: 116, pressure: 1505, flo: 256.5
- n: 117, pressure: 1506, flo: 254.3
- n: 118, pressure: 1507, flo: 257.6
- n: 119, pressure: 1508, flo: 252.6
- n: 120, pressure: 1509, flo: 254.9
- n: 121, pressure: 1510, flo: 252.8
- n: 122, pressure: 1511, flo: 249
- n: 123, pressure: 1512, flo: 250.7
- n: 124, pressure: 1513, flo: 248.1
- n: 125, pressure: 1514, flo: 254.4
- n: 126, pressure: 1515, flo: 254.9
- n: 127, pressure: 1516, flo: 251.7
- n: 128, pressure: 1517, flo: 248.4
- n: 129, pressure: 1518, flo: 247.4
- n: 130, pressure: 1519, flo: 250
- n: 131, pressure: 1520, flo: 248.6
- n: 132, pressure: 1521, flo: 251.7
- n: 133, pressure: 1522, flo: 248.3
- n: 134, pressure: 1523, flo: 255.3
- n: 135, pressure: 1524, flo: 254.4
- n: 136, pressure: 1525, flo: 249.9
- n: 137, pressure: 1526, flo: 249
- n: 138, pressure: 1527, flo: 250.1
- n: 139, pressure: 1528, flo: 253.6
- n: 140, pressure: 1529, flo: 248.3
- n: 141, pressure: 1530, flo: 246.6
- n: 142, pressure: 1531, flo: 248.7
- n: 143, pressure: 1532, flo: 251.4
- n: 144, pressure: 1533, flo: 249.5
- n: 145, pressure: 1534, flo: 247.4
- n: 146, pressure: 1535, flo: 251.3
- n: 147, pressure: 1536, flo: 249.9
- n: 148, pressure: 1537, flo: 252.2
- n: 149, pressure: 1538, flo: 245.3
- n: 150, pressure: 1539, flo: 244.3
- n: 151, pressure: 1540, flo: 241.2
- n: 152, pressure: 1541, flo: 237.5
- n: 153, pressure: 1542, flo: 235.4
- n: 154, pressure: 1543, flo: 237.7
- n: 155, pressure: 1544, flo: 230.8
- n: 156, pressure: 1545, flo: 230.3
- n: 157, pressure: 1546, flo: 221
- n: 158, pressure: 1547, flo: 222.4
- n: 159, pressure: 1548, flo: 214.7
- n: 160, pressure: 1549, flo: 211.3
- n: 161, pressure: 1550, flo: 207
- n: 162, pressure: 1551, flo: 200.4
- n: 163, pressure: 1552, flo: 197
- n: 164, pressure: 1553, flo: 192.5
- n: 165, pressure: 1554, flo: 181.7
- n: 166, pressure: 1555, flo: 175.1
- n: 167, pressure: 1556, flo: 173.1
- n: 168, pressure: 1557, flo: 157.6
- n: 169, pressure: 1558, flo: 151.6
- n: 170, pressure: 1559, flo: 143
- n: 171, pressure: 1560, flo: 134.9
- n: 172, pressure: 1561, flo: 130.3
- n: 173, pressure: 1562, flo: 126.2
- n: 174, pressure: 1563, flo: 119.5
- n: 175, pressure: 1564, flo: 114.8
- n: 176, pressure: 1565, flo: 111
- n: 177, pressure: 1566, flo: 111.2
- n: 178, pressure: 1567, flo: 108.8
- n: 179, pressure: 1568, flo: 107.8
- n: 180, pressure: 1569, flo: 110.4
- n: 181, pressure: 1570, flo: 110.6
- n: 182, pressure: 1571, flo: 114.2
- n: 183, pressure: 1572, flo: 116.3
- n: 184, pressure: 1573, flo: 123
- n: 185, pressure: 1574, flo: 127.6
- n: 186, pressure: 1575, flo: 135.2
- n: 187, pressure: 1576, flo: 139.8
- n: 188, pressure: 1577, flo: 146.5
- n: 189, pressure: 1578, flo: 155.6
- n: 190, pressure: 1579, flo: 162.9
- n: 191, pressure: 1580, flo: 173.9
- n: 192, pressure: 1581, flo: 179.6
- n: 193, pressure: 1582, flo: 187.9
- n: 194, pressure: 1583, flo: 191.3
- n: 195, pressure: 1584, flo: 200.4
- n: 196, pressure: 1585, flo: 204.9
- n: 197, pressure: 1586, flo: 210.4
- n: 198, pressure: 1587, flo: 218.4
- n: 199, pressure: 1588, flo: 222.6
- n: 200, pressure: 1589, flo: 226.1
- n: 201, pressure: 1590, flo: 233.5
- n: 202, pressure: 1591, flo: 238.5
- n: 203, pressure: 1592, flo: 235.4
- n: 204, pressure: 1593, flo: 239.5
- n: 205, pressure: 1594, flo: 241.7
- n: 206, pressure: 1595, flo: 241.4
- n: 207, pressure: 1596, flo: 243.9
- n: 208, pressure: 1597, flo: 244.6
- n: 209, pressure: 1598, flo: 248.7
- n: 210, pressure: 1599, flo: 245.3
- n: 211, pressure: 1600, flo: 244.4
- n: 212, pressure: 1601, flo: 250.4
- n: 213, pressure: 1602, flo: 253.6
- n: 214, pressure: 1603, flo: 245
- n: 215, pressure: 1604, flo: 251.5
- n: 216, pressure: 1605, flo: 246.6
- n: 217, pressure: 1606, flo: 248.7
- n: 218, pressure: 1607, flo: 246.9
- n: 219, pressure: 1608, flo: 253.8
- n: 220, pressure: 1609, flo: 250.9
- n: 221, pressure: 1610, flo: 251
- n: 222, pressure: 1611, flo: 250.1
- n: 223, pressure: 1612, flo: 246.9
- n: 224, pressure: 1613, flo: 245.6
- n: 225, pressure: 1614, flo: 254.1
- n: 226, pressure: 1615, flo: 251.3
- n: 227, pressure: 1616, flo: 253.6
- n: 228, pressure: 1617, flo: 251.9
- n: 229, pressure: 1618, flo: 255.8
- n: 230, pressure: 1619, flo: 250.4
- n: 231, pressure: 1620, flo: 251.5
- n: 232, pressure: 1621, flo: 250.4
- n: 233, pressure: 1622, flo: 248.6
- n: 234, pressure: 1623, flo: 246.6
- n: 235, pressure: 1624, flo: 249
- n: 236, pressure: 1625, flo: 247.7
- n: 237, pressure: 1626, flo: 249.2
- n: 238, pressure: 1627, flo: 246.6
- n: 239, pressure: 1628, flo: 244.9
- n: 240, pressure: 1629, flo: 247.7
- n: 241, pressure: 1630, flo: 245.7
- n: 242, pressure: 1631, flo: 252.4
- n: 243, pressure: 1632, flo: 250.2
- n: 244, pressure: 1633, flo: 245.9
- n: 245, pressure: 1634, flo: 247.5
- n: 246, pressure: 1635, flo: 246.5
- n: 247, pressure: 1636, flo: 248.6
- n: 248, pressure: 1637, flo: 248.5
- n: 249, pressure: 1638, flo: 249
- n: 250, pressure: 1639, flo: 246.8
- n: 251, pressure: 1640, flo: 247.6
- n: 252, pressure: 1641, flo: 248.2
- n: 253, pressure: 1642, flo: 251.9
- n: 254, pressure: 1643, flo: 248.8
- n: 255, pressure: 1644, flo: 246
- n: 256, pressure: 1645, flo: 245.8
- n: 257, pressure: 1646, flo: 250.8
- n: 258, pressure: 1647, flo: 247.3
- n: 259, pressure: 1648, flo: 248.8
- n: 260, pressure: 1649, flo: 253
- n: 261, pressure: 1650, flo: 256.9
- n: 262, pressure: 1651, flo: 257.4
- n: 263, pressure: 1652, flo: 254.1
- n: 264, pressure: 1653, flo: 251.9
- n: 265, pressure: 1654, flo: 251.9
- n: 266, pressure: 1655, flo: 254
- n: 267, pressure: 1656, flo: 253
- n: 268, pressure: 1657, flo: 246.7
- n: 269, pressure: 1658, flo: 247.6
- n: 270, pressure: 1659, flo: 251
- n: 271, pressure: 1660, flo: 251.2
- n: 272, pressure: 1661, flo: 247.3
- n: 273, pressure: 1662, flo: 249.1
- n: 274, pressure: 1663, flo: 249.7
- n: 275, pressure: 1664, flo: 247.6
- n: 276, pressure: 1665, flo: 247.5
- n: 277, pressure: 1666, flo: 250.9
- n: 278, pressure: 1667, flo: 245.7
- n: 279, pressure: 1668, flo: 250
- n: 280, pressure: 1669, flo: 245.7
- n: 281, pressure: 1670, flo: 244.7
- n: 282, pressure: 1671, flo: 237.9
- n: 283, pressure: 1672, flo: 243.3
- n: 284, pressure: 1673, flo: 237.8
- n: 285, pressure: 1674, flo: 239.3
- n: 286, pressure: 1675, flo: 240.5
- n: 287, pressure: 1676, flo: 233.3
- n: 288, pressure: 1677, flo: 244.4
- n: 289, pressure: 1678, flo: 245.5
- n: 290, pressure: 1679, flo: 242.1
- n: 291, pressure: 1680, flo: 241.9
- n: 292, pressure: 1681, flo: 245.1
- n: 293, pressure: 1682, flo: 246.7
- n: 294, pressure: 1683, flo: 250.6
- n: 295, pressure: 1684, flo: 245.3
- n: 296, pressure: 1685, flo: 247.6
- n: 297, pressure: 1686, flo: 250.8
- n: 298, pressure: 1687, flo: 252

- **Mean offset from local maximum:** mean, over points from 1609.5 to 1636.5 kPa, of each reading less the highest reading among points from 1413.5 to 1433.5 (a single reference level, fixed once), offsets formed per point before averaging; -12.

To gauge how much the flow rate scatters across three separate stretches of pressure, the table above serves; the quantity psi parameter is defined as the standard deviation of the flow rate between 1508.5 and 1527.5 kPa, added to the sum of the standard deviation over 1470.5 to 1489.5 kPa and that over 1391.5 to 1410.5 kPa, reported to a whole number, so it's 8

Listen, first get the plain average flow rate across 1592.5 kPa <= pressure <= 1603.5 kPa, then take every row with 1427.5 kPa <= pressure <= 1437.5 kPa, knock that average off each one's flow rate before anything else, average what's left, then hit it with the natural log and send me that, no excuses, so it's 2.57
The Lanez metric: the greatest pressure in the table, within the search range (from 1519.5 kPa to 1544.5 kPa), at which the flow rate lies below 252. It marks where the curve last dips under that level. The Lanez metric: 1544 kPa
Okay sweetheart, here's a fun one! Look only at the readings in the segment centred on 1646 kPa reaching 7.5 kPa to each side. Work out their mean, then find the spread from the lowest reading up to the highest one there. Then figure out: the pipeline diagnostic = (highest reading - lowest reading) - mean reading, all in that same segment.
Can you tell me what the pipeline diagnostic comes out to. -239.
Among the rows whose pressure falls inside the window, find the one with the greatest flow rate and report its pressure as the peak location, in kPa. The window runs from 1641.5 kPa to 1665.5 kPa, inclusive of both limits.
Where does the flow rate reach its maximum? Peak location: 1651 kPa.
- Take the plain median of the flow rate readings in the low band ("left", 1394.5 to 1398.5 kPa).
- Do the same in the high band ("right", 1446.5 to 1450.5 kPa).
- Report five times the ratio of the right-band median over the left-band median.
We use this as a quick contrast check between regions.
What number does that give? 5.4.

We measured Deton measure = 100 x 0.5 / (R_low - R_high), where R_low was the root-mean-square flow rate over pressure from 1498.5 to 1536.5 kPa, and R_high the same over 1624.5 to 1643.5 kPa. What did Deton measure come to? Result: 14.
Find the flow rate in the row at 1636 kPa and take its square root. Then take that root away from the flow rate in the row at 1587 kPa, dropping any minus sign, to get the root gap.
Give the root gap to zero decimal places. 203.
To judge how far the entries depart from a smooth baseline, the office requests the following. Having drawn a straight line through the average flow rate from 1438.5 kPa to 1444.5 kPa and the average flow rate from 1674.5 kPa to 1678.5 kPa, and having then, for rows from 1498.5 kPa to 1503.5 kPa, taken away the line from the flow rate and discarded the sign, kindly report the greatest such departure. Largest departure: 4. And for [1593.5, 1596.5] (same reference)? 5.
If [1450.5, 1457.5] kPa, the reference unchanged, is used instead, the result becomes 9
